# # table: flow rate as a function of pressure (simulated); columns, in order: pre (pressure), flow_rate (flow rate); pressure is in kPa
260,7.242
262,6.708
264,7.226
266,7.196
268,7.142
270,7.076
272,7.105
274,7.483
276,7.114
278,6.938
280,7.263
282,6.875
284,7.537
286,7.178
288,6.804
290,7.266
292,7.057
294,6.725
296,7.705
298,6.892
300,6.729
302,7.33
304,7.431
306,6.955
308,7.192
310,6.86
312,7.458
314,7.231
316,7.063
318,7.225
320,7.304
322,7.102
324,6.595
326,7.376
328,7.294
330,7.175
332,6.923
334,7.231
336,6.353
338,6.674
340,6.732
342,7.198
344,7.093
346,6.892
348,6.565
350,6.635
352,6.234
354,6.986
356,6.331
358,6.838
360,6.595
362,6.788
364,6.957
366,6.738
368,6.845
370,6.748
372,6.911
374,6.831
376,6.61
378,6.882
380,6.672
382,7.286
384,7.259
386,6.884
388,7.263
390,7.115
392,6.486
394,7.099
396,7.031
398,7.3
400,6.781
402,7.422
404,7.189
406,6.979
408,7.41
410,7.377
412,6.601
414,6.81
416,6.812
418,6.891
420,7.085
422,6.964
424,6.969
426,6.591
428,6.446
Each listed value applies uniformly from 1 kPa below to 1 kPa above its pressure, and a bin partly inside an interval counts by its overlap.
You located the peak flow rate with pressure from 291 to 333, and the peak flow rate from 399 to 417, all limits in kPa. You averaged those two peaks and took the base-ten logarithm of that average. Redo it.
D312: 0.879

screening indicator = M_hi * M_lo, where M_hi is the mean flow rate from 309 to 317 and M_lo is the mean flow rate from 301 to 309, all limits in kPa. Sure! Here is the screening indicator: 51.7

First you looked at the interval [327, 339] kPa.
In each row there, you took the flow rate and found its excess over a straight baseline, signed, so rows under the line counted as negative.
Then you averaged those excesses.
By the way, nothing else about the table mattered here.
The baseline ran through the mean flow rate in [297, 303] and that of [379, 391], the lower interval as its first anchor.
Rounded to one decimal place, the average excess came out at -0.1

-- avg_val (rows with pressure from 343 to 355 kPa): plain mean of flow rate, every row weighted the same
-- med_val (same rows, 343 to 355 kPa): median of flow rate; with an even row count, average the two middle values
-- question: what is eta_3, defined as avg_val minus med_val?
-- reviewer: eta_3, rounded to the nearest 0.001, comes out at -0.029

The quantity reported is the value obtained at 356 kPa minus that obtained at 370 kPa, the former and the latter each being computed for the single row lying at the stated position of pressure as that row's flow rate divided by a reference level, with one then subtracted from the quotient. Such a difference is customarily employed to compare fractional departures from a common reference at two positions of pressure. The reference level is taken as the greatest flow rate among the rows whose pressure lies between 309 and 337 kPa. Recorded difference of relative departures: -0.06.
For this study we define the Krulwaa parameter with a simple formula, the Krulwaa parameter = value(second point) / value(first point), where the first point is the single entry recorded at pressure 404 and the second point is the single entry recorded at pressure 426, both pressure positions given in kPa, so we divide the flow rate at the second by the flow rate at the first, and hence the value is 0.92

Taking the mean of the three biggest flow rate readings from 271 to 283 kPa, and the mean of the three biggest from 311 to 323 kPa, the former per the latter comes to 0.994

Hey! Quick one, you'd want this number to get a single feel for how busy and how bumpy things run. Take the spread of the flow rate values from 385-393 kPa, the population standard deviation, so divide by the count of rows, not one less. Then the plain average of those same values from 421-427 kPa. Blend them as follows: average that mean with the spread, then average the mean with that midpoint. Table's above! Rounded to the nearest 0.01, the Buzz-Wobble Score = 5.20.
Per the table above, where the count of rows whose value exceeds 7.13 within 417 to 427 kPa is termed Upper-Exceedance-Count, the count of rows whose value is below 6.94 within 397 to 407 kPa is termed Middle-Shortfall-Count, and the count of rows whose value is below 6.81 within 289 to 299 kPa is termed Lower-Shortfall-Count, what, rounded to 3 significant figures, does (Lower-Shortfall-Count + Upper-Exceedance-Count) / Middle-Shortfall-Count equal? 1.00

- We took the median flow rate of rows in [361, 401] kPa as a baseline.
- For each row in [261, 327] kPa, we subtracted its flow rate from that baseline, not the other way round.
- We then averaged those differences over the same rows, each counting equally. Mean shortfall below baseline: -0.24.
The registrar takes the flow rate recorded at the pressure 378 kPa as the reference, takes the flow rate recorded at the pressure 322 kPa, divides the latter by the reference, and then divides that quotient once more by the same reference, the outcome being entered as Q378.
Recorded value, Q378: 0.150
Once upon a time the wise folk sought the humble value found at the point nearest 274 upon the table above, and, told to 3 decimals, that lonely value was 7.483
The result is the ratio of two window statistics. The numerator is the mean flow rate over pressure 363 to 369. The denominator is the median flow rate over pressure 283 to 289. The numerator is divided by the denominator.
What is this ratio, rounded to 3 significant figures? 0.954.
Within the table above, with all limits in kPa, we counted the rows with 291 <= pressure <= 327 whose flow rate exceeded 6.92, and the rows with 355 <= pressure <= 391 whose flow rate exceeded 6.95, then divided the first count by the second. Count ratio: 2.6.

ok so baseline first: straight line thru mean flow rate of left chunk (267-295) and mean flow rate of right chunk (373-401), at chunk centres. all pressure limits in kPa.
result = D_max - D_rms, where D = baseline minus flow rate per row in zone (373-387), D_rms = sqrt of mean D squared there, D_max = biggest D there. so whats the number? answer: 0.116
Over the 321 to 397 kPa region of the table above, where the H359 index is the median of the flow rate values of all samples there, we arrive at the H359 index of 6.88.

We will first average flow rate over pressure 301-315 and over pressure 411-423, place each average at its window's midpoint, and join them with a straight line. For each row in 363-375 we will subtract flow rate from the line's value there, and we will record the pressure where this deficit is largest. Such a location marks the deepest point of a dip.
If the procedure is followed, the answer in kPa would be 366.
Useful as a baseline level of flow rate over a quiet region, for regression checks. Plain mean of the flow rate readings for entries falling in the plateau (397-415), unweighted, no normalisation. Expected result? 7.10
